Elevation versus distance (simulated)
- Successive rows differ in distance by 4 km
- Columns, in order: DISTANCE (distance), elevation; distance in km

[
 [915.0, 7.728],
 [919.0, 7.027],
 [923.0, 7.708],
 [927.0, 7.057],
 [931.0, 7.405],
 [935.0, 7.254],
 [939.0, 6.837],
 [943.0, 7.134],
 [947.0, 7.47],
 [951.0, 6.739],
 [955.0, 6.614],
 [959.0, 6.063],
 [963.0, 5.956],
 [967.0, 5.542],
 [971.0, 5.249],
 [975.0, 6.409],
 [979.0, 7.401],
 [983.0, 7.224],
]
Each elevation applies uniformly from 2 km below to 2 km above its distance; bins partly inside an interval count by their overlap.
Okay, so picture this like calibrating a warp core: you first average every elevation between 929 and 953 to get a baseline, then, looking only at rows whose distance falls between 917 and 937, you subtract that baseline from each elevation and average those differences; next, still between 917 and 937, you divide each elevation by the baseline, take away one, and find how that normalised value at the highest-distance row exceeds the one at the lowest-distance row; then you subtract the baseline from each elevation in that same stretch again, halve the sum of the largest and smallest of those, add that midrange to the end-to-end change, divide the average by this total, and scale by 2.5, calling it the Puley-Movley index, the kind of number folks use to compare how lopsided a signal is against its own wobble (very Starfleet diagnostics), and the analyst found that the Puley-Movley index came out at 1.4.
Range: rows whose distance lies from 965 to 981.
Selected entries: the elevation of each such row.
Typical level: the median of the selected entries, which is 6.0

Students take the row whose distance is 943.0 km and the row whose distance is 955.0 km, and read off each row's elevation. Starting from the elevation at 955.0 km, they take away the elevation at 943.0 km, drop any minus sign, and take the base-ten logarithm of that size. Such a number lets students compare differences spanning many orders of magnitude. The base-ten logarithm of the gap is -0.3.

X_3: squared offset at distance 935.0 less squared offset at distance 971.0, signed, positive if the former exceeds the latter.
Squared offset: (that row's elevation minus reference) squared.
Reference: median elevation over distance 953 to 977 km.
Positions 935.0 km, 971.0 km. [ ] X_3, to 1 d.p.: 1.0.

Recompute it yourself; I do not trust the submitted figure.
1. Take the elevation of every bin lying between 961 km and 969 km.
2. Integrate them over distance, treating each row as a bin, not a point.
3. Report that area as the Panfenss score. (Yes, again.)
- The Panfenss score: 46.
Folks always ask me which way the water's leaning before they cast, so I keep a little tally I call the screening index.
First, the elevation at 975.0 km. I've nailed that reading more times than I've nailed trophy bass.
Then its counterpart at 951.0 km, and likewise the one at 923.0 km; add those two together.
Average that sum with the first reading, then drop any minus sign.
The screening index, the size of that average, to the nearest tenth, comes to 10.4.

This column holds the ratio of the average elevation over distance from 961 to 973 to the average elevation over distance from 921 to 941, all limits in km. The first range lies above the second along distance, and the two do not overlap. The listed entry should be 0.77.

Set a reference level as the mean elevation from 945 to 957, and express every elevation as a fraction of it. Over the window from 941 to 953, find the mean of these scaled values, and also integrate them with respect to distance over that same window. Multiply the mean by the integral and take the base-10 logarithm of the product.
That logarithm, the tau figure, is 1.10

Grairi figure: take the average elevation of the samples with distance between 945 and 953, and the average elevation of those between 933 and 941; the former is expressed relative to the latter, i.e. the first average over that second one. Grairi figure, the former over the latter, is 1.01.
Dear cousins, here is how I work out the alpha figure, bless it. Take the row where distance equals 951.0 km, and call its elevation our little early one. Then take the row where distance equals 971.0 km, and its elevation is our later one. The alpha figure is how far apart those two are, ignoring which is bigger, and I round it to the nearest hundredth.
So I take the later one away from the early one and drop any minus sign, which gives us 1.49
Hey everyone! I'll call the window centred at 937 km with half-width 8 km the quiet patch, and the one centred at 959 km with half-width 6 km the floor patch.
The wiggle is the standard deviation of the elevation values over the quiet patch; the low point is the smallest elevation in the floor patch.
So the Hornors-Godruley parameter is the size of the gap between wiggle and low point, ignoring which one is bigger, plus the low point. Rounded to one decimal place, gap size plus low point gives 11.7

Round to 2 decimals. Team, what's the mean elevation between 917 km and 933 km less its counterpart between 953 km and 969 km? 1.26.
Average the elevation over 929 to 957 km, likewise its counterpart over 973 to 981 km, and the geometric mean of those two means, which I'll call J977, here 7.0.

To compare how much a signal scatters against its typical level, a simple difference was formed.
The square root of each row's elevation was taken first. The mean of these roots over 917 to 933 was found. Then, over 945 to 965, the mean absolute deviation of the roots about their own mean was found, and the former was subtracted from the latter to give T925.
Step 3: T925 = -2.61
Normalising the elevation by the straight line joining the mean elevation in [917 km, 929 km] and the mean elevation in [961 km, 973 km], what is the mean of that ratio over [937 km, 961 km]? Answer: 1.09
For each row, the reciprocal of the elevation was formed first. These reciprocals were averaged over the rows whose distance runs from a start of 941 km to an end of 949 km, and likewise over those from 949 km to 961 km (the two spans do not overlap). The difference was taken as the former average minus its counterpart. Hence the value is -0.0178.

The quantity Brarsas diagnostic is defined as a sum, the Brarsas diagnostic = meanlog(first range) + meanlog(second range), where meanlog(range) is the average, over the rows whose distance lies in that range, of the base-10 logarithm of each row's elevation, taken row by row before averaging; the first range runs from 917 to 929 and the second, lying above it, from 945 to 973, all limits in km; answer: 1.65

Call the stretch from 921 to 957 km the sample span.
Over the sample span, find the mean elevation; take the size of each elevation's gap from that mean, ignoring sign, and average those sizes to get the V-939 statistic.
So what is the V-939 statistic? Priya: 0.288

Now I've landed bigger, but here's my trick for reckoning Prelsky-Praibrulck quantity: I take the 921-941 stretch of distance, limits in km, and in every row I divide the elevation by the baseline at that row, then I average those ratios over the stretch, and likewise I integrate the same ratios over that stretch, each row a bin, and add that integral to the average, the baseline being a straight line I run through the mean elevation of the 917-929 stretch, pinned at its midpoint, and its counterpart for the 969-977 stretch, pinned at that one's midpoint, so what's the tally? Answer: 21.6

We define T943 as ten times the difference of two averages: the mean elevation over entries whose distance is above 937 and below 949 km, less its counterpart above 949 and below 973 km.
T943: 11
